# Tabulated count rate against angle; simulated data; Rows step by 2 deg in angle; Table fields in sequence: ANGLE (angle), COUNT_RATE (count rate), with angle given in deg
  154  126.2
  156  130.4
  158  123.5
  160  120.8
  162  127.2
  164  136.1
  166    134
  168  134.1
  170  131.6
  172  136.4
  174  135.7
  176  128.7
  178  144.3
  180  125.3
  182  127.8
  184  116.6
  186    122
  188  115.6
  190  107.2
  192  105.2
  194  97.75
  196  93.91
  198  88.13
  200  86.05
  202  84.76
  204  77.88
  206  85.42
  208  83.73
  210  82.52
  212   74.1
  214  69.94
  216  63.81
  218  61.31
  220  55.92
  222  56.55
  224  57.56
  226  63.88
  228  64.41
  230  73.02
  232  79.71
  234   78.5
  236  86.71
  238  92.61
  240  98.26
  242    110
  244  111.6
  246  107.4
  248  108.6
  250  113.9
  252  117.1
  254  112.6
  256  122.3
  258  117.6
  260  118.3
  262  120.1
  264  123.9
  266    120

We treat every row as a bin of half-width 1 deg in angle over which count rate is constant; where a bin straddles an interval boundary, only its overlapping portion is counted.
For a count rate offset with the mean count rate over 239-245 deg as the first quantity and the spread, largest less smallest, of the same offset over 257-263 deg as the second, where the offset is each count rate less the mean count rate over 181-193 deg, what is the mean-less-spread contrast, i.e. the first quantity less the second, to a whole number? -12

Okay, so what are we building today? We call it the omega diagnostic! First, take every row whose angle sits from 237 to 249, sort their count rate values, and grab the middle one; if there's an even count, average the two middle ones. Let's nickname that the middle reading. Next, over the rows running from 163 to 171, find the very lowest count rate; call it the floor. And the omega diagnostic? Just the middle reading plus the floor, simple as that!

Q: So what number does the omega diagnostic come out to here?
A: 240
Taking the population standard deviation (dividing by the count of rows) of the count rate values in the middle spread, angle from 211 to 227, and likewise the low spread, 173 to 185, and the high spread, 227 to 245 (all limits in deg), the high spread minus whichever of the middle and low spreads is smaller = 9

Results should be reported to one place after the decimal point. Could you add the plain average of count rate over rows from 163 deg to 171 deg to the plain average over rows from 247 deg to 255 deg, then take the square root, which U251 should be 15.7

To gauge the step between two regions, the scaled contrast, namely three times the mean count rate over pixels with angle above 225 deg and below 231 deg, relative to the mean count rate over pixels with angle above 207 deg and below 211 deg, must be 2.4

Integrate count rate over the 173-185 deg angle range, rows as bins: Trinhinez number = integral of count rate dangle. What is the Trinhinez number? 1557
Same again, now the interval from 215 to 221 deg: 362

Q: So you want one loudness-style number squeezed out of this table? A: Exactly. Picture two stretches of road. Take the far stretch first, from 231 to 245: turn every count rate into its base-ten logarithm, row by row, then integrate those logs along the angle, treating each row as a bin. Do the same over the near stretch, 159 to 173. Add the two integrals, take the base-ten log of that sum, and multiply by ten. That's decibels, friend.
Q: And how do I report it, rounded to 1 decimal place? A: 17.6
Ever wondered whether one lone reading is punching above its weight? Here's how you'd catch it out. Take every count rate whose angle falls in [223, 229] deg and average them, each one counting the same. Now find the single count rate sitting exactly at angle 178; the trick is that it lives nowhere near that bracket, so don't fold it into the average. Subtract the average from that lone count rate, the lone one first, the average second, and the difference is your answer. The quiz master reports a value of 82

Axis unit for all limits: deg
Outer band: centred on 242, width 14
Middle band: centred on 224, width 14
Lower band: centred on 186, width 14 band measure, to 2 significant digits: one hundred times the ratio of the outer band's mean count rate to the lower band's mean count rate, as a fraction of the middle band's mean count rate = 1.4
